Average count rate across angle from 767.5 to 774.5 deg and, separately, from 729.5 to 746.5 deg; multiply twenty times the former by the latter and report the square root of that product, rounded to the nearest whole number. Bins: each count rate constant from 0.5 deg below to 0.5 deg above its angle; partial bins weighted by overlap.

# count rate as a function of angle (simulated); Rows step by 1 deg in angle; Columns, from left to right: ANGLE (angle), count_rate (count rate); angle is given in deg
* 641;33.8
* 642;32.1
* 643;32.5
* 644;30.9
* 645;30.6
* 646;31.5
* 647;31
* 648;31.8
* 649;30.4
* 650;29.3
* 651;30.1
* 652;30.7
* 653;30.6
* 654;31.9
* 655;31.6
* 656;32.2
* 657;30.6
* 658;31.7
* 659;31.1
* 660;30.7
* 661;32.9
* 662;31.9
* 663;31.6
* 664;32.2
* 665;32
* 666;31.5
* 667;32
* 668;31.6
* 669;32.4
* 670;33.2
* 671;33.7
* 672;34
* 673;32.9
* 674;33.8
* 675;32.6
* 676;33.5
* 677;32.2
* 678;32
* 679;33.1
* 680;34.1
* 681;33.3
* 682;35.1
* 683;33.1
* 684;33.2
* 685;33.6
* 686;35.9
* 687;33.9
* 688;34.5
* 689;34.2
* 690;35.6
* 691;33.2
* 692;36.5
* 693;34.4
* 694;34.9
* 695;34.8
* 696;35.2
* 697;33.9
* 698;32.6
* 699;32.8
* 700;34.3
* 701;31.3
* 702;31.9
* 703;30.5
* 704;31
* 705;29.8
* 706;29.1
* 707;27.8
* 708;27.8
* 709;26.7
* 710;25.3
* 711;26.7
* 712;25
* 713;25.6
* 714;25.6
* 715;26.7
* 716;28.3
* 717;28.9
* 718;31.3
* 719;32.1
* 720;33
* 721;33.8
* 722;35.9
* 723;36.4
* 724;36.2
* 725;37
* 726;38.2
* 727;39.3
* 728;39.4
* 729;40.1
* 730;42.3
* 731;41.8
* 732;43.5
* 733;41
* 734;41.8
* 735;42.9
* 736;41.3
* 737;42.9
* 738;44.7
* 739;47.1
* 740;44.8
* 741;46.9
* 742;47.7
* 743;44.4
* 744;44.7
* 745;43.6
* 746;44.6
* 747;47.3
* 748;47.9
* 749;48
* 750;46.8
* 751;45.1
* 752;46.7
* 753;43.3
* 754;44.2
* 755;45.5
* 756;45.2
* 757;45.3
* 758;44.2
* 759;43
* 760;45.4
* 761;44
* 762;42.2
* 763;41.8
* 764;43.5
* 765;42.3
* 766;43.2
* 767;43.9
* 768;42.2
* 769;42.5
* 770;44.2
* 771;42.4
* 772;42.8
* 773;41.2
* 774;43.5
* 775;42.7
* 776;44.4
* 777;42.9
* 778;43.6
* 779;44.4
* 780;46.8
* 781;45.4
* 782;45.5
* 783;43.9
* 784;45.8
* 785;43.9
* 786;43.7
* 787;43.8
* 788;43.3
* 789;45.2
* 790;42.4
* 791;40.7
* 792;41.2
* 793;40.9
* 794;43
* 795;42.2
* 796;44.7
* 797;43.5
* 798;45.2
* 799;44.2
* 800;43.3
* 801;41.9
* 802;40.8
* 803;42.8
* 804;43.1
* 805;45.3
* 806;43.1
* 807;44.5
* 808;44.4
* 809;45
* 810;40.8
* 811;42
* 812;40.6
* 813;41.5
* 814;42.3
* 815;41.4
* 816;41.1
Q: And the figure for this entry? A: 194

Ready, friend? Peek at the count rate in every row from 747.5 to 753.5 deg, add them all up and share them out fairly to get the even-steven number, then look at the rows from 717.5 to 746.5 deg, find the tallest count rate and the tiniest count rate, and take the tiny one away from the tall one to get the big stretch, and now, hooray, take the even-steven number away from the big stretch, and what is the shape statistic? -29.9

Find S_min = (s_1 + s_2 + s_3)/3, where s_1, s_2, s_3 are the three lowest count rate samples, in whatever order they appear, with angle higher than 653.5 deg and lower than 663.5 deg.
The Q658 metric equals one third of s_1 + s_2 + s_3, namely 30.8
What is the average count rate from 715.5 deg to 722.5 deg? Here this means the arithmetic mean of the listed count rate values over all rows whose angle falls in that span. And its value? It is 32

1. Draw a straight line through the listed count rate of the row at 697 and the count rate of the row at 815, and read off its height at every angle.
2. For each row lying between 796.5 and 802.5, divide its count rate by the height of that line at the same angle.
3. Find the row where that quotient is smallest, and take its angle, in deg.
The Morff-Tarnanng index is 802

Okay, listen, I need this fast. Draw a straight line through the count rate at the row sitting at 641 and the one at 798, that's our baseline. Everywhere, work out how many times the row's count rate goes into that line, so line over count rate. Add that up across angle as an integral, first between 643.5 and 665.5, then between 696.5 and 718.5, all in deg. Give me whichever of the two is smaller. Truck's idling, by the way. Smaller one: 24.5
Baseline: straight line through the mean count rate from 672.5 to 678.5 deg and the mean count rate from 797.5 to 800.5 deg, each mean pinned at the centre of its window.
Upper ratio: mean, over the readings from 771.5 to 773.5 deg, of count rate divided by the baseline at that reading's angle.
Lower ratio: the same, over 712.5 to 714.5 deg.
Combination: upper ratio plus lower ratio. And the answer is 1.71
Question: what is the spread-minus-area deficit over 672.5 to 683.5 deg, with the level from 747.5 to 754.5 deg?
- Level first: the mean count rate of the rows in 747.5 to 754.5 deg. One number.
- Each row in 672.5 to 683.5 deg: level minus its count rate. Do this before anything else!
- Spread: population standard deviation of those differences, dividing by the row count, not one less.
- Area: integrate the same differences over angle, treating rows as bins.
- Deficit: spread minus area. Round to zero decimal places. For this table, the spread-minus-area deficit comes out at -139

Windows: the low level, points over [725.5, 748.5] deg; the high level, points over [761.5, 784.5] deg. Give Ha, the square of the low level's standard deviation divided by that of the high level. 4.1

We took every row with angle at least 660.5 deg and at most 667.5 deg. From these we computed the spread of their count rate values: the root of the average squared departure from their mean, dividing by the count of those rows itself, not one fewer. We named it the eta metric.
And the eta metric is 0.4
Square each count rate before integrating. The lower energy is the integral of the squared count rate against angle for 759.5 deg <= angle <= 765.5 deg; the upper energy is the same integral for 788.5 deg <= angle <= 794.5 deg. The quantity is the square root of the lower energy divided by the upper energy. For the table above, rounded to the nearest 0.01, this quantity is 1.02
